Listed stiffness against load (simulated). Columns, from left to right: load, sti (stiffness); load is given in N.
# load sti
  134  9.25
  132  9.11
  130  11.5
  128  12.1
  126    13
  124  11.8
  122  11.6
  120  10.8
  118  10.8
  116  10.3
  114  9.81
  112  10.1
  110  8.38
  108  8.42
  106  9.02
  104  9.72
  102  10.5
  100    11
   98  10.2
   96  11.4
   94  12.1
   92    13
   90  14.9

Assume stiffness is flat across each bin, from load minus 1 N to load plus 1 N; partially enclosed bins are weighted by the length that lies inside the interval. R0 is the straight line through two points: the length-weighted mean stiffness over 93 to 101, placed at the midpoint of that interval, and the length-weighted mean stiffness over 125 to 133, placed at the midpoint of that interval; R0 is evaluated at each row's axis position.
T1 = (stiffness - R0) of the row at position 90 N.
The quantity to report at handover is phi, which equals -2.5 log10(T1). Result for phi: -1.4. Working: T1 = 3.8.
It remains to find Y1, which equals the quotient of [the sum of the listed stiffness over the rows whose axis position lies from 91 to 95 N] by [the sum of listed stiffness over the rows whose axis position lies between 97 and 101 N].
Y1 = 1.18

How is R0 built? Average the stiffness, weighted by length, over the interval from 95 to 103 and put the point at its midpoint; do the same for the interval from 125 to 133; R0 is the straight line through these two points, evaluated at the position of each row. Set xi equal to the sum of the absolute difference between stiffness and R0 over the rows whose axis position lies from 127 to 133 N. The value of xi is 3.1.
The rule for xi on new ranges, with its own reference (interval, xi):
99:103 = 0.5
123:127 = 2.1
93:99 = 2.7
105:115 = 9.3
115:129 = 4.8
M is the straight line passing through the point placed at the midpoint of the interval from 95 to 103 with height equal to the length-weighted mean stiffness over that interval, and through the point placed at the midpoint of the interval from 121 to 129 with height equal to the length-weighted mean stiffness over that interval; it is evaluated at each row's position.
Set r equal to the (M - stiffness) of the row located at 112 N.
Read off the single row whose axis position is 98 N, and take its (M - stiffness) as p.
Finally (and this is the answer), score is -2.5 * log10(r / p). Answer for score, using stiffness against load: -1.0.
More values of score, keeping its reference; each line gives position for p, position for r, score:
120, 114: -0.5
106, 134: -0.5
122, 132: -2.4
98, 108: -1.8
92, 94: 0.5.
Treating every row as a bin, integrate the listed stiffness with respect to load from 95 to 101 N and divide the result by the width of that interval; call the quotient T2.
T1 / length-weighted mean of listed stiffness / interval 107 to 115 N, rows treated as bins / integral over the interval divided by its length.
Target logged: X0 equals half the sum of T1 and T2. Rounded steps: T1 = 9.2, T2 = 10.9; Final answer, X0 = 10.0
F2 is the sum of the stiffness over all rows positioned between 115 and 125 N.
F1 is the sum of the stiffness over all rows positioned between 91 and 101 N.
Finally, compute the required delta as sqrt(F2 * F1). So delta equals 56.5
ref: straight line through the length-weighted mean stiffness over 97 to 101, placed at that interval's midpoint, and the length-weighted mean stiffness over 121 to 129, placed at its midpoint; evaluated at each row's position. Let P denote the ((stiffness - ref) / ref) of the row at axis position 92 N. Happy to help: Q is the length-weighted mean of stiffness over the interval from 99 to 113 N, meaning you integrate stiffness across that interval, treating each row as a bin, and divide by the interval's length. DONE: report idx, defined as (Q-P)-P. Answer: 9.0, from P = 0.28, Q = 9.6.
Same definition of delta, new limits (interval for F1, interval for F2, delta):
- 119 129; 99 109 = 53.7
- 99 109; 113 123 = 50.9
